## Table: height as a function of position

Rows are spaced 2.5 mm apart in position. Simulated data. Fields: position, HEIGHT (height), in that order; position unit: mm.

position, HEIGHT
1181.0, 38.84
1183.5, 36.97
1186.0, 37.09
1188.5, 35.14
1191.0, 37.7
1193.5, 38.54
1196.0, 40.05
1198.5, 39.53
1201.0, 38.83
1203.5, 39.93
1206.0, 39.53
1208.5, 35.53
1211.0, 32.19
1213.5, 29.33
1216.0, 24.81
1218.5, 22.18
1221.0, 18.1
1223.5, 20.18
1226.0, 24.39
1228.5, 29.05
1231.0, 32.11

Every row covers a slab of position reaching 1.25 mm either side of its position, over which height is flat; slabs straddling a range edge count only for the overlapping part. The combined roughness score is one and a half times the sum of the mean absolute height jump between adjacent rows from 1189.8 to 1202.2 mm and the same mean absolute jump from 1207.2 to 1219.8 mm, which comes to 6.3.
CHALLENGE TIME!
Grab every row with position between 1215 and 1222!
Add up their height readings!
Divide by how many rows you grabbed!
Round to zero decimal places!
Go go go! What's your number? 22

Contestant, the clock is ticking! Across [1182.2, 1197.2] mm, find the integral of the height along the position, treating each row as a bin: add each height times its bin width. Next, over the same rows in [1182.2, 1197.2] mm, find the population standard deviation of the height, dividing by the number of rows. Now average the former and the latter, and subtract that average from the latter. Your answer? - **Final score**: -281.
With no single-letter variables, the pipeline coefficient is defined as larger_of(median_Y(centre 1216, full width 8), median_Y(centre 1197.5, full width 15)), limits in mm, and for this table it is 39.2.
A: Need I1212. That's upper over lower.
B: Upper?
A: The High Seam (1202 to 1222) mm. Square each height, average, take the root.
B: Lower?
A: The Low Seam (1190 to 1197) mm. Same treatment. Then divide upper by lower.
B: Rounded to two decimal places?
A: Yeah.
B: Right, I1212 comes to 0.80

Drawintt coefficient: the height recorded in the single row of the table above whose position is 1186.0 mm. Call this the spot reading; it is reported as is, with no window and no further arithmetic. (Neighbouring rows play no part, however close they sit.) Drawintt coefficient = 37.09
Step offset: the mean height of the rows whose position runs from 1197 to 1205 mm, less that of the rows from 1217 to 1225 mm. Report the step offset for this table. 19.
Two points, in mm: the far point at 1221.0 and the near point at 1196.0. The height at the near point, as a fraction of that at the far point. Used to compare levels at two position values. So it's 2.21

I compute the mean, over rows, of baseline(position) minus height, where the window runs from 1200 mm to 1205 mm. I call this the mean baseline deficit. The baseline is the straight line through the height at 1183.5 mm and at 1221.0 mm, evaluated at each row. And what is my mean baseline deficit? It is -12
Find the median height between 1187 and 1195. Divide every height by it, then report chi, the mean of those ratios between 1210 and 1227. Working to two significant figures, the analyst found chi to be 0.65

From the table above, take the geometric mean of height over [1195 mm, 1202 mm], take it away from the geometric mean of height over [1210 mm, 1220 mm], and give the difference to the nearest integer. -13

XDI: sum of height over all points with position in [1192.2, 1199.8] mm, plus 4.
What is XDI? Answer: 122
